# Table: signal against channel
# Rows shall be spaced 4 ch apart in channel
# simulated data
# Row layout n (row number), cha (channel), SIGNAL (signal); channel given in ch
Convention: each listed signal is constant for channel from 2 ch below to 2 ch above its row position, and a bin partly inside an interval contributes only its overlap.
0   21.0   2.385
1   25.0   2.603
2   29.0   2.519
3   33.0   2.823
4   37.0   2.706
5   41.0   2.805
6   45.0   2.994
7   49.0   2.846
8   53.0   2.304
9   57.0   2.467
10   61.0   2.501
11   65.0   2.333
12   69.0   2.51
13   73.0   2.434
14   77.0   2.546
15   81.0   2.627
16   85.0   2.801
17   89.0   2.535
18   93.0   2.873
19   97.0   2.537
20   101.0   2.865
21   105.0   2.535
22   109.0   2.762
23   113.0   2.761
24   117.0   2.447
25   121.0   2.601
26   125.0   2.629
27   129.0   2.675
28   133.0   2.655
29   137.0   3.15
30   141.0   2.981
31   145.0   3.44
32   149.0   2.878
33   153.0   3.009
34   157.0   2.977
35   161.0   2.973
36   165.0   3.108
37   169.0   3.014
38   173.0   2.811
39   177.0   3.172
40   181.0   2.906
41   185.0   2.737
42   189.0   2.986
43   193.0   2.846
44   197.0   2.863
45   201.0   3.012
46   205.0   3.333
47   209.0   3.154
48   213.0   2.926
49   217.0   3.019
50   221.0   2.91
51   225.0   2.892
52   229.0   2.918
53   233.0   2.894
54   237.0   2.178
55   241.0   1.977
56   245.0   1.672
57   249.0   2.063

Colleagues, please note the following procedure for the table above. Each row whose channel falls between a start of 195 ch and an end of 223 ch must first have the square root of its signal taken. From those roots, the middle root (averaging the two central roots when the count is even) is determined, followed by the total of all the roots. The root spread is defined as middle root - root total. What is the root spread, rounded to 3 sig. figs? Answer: -10.4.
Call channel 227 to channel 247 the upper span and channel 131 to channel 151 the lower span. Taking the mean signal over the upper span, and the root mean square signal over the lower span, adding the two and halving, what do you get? 2.68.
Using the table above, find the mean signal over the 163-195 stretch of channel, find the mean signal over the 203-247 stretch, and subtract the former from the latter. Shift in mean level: -0.23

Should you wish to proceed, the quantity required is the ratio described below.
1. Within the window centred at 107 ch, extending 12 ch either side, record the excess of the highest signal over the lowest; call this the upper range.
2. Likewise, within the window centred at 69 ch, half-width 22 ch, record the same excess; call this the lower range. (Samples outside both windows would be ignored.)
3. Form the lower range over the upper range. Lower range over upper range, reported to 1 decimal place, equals 1.3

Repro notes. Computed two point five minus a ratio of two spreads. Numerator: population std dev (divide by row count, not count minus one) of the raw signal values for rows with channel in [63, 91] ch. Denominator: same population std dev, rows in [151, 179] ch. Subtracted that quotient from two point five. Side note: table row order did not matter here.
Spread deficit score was 1.20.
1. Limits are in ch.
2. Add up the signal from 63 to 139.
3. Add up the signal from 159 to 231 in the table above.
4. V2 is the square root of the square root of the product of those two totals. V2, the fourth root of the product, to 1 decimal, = 7.2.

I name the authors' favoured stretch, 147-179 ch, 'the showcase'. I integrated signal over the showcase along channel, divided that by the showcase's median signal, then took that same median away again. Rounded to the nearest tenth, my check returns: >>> 29.0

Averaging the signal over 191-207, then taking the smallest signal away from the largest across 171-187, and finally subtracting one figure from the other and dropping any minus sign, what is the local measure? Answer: 2.58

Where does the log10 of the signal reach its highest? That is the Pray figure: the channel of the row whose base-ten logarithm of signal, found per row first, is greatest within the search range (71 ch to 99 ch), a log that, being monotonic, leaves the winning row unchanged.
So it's 93.0 ch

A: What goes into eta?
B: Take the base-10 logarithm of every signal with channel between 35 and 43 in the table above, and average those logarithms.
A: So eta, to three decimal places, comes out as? 0.440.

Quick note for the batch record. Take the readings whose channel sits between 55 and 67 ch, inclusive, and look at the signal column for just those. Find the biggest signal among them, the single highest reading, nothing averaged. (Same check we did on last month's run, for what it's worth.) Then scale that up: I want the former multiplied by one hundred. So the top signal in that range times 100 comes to 250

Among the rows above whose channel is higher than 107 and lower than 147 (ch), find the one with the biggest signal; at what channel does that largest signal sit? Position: 145.0 ch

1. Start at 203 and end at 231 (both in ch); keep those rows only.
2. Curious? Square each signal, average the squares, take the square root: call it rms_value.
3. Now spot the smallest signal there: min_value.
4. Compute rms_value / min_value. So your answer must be 1.05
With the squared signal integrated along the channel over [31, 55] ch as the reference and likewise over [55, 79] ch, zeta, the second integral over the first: 0.80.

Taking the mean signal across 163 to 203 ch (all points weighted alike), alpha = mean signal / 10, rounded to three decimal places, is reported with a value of 0.295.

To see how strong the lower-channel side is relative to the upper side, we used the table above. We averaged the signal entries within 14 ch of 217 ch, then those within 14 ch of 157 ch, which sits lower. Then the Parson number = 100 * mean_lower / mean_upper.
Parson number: 101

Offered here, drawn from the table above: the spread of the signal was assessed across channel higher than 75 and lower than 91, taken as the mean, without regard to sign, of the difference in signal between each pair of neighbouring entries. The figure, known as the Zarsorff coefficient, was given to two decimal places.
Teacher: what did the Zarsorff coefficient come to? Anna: 0.17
